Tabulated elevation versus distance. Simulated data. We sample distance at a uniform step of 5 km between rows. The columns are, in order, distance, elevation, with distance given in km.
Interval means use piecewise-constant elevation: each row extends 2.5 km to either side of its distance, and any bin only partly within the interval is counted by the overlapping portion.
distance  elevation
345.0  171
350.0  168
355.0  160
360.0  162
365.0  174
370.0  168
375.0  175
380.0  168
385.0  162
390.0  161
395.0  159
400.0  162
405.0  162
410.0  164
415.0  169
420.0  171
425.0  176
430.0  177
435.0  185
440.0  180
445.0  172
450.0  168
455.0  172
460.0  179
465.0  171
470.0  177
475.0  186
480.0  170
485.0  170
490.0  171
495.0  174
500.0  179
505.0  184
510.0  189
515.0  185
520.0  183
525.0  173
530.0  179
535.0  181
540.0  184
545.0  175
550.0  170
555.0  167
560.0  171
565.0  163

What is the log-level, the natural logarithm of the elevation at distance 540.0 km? 5.21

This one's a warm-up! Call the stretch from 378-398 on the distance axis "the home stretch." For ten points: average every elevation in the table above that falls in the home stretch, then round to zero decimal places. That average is 162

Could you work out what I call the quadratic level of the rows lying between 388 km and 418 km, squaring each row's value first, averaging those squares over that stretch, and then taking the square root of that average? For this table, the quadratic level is 162.9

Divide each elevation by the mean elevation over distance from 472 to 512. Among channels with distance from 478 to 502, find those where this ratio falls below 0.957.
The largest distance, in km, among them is 485.0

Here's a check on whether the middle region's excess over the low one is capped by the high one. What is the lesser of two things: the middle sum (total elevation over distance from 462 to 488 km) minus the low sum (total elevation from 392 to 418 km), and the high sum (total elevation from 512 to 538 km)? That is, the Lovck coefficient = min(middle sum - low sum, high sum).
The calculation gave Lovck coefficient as 58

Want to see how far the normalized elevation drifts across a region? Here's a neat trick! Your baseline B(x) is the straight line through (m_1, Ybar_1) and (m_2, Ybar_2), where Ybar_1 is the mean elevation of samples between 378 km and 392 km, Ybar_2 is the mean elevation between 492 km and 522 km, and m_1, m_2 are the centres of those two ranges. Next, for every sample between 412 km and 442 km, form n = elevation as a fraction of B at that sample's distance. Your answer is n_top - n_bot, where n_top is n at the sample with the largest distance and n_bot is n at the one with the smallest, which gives 0.04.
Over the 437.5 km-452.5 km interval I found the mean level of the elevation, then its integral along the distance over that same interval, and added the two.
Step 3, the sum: 2773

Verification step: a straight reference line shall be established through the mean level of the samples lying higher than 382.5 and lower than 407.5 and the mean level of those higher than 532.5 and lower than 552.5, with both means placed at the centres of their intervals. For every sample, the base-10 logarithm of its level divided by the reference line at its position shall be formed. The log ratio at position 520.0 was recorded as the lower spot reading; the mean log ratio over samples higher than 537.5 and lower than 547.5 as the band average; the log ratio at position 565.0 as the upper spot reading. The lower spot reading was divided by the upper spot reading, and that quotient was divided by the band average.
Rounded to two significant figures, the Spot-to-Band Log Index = -95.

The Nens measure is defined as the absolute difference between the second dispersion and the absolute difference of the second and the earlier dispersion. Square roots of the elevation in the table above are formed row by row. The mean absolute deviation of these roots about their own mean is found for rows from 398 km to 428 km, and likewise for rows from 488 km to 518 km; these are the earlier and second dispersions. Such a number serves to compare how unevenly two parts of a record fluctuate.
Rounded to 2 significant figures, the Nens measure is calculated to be 0.18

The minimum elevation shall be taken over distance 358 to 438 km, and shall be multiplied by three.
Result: 477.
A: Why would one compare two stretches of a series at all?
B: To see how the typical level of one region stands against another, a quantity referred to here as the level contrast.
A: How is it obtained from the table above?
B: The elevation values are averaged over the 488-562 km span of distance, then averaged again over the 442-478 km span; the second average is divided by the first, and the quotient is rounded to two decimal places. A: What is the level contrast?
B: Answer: 0.98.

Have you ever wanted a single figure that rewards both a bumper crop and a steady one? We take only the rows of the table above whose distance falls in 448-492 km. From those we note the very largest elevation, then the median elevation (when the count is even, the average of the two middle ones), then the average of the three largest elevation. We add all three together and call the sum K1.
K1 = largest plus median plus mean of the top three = 538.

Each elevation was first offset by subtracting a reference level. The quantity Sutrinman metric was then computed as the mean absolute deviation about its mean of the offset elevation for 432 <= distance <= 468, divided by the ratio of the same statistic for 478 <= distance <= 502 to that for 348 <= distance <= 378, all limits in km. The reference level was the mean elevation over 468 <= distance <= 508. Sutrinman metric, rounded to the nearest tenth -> 8.0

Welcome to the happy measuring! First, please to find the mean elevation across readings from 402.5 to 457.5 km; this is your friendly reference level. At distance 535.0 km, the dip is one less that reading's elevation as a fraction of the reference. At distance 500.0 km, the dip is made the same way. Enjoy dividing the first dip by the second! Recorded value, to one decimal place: 1.3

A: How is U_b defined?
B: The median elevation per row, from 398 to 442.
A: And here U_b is 171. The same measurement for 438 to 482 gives 172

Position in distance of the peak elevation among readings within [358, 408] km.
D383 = 375.0 km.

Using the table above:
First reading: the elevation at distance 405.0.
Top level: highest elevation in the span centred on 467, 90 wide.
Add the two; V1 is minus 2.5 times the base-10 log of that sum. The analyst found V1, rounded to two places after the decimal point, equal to -6.36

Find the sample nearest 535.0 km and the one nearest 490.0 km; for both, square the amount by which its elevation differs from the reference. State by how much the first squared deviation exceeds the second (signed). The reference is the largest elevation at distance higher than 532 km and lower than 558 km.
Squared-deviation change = -160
